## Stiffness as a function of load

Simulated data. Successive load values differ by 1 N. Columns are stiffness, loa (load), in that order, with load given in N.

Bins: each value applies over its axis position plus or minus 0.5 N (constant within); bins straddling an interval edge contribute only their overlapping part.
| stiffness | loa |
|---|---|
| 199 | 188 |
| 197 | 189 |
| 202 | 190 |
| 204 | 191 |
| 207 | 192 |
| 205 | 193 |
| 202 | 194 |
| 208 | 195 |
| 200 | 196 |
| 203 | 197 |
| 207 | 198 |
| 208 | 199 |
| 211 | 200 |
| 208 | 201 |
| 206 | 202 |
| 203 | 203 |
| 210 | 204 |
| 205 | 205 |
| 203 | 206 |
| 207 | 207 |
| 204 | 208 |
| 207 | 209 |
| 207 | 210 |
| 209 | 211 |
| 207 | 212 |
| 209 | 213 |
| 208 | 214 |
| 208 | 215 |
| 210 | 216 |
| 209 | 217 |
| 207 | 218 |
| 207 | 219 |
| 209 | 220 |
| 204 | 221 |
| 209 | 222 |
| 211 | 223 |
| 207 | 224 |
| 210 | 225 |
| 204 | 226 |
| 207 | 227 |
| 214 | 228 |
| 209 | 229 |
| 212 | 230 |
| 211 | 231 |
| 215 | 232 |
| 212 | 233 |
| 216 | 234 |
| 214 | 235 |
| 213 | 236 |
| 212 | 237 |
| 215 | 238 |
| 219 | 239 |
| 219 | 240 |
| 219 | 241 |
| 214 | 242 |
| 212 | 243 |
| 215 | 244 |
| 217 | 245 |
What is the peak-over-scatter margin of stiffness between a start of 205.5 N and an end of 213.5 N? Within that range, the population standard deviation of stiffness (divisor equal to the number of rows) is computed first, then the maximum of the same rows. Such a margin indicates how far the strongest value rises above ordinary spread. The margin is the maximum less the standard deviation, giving 207.0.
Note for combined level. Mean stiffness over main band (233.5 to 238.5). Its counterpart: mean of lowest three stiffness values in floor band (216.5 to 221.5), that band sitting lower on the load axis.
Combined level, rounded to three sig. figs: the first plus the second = 420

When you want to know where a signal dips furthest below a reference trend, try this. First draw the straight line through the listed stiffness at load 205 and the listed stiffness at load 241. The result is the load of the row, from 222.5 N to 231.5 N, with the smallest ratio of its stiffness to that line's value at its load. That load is 226 N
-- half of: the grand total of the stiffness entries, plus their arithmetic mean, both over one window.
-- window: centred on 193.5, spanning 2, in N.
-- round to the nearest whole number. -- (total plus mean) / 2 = 305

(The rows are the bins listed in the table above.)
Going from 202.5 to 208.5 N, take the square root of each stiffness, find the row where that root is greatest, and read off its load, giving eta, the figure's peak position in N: 204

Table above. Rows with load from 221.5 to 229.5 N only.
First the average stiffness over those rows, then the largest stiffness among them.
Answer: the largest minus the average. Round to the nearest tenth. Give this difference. 5.1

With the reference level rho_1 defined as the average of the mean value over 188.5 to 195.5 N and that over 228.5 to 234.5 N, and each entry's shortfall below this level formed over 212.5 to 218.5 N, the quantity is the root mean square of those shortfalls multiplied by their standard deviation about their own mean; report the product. 1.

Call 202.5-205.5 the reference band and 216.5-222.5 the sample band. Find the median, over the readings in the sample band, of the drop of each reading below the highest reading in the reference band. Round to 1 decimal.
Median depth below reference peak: 2.0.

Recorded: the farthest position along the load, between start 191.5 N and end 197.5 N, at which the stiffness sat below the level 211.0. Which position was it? 197 N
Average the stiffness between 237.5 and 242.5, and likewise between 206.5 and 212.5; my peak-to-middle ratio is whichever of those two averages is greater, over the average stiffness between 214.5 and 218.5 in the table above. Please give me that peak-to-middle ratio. 1.04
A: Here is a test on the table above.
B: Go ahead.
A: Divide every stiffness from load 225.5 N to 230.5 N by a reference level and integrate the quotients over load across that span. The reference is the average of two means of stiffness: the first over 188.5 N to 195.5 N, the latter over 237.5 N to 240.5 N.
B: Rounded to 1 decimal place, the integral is 5.0 N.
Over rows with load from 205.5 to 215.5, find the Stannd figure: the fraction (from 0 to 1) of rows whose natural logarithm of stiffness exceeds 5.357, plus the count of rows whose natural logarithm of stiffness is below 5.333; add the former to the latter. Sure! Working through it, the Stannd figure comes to 6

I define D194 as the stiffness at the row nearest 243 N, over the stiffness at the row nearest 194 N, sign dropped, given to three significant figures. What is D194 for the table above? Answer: 1.05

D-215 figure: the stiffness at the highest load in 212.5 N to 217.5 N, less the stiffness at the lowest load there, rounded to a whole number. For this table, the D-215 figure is 0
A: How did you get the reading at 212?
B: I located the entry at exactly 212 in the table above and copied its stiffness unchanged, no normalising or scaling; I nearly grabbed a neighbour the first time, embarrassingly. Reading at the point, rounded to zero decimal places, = 207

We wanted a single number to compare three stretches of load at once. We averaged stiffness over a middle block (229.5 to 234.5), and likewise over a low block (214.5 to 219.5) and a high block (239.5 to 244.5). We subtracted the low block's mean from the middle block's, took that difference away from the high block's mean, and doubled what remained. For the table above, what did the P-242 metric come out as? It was 421.6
